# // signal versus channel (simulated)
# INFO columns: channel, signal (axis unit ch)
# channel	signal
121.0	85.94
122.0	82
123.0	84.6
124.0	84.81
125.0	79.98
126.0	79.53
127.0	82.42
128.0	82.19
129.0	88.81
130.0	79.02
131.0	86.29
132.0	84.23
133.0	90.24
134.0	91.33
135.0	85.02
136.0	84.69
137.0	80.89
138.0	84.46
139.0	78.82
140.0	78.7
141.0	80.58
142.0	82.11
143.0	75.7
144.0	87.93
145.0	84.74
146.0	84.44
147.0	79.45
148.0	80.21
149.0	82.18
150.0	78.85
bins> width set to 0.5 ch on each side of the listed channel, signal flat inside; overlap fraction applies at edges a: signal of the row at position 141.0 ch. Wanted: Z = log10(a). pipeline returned 1.91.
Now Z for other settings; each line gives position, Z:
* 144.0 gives 1.94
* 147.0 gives 1.90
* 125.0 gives 1.90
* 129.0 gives 1.95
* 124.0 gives 1.93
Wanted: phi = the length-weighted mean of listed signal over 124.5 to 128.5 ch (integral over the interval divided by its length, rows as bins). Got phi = 81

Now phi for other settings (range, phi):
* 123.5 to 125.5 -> 82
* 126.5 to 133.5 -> 85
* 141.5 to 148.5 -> 82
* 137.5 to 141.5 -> 81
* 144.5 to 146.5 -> 85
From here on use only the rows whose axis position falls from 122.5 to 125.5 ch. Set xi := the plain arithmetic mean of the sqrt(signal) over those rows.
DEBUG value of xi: 9.12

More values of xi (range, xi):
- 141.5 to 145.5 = 9.09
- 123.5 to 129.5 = 9.11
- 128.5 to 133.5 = 9.26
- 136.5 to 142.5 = 9.00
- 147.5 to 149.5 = 9.01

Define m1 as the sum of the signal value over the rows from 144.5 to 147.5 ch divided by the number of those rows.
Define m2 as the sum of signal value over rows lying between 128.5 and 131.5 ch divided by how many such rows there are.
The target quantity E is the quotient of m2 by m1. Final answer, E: 1.02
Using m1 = 82.9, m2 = 85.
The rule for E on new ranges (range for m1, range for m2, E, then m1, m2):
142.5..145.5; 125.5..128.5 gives 0.98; 82.8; 81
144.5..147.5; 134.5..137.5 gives 1.01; 82.9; 84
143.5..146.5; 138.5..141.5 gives 0.93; 85.7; 79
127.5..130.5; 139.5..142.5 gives 0.97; 83.3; 80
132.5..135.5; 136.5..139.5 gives 0.92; 88.9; 81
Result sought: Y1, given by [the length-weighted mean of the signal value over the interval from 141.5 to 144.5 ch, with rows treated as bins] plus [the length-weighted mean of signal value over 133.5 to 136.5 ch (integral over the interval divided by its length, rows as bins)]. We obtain 169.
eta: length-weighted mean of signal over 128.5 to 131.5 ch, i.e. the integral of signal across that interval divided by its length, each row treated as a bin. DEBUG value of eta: 84.7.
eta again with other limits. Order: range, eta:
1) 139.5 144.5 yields 81.0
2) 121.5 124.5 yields 83.8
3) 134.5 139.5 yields 82.8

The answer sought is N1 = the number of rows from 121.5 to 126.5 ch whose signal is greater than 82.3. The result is 2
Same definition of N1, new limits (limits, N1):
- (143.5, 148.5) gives 3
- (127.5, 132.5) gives 3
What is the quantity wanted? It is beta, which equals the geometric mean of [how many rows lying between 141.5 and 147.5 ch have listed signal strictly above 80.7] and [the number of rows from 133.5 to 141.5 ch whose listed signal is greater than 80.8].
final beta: 4.5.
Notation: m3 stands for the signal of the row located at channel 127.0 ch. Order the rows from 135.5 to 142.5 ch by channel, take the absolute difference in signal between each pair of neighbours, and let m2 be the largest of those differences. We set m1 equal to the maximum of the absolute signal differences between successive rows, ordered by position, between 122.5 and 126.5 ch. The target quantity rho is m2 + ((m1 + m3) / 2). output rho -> 49.3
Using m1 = 4.8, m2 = 5.6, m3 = 82.42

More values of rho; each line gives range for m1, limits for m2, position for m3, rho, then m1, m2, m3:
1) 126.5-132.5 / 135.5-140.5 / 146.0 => 52.8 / 9.8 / 5.6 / 84.44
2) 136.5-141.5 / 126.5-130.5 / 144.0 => 56.6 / 5.6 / 9.8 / 87.93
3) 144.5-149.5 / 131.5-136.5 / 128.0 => 49.9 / 5.0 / 6.3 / 82.19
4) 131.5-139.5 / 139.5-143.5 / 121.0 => 52.5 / 6.3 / 6.4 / 85.94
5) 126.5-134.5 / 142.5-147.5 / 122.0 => 58.1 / 9.8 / 12.2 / 82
